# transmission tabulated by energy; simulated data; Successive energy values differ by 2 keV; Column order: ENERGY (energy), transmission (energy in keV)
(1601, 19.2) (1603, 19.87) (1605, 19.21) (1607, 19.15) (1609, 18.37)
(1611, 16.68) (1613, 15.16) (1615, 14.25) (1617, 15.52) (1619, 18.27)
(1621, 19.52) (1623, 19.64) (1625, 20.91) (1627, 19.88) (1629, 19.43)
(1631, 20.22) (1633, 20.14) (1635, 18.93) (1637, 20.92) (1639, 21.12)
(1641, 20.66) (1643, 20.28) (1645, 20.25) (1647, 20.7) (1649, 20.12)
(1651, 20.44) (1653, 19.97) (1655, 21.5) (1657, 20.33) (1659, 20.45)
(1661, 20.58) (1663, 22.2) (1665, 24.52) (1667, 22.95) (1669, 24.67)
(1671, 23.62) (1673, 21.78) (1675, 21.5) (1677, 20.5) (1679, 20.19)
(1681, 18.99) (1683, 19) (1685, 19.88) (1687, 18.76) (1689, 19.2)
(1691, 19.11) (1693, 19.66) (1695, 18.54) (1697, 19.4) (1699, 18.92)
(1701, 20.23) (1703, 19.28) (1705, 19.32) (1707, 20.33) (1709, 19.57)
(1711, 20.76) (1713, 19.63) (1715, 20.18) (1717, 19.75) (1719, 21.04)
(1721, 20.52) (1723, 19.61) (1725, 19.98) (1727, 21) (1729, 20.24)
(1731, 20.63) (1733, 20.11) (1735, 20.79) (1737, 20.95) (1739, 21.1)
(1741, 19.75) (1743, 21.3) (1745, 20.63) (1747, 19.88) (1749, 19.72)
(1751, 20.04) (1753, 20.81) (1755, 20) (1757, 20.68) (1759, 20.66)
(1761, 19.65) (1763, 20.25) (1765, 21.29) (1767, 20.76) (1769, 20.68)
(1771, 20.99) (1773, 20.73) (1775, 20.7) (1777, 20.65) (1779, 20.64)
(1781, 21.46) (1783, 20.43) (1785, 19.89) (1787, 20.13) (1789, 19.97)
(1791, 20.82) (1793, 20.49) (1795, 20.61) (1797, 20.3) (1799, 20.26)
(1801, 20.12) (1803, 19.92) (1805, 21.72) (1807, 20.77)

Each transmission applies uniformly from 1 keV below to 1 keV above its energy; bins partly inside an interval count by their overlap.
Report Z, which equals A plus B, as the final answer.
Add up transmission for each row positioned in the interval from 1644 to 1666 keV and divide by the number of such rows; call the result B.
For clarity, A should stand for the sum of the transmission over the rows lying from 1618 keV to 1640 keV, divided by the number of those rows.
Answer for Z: 40.9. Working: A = 19.9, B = 21.0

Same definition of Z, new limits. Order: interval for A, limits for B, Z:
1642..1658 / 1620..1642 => 40.6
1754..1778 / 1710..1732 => 40.9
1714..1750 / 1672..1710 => 40.1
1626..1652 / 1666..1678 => 42.7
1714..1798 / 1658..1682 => 42.3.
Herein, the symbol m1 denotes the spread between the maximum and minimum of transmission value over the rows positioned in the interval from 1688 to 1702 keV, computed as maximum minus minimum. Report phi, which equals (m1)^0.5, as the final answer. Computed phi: 1.3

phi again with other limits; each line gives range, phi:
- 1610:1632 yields 2.6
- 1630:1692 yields 2.4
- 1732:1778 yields 1.3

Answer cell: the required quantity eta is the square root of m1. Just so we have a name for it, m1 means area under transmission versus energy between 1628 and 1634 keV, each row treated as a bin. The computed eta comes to 11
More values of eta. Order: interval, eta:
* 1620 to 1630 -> 14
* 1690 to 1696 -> 11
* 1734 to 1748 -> 17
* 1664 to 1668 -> 10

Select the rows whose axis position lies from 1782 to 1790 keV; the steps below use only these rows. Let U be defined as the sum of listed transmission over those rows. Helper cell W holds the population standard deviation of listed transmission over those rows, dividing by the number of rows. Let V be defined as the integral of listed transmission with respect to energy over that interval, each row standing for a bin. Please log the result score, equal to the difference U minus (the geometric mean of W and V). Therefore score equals 74.7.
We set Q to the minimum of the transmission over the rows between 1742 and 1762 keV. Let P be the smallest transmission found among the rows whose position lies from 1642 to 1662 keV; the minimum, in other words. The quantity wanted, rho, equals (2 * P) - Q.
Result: 20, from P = 19.97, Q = 19.65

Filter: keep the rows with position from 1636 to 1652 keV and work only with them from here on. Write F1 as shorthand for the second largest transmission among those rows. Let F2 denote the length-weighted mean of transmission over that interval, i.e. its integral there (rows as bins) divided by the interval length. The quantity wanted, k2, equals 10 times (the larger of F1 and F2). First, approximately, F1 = 20.92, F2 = 20.6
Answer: 209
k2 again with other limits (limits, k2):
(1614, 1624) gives 195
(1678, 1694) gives 199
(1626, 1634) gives 201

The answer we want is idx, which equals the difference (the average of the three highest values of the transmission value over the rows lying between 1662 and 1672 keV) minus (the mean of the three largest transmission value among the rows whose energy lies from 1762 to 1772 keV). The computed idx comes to 3.3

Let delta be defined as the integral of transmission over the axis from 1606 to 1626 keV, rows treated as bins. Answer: 355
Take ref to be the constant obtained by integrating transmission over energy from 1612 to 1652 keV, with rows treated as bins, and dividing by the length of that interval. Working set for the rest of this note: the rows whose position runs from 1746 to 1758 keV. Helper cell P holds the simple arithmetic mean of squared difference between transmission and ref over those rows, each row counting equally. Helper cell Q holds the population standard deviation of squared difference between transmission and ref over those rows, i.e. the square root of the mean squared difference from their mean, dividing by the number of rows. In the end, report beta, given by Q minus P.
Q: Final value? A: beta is -0.1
